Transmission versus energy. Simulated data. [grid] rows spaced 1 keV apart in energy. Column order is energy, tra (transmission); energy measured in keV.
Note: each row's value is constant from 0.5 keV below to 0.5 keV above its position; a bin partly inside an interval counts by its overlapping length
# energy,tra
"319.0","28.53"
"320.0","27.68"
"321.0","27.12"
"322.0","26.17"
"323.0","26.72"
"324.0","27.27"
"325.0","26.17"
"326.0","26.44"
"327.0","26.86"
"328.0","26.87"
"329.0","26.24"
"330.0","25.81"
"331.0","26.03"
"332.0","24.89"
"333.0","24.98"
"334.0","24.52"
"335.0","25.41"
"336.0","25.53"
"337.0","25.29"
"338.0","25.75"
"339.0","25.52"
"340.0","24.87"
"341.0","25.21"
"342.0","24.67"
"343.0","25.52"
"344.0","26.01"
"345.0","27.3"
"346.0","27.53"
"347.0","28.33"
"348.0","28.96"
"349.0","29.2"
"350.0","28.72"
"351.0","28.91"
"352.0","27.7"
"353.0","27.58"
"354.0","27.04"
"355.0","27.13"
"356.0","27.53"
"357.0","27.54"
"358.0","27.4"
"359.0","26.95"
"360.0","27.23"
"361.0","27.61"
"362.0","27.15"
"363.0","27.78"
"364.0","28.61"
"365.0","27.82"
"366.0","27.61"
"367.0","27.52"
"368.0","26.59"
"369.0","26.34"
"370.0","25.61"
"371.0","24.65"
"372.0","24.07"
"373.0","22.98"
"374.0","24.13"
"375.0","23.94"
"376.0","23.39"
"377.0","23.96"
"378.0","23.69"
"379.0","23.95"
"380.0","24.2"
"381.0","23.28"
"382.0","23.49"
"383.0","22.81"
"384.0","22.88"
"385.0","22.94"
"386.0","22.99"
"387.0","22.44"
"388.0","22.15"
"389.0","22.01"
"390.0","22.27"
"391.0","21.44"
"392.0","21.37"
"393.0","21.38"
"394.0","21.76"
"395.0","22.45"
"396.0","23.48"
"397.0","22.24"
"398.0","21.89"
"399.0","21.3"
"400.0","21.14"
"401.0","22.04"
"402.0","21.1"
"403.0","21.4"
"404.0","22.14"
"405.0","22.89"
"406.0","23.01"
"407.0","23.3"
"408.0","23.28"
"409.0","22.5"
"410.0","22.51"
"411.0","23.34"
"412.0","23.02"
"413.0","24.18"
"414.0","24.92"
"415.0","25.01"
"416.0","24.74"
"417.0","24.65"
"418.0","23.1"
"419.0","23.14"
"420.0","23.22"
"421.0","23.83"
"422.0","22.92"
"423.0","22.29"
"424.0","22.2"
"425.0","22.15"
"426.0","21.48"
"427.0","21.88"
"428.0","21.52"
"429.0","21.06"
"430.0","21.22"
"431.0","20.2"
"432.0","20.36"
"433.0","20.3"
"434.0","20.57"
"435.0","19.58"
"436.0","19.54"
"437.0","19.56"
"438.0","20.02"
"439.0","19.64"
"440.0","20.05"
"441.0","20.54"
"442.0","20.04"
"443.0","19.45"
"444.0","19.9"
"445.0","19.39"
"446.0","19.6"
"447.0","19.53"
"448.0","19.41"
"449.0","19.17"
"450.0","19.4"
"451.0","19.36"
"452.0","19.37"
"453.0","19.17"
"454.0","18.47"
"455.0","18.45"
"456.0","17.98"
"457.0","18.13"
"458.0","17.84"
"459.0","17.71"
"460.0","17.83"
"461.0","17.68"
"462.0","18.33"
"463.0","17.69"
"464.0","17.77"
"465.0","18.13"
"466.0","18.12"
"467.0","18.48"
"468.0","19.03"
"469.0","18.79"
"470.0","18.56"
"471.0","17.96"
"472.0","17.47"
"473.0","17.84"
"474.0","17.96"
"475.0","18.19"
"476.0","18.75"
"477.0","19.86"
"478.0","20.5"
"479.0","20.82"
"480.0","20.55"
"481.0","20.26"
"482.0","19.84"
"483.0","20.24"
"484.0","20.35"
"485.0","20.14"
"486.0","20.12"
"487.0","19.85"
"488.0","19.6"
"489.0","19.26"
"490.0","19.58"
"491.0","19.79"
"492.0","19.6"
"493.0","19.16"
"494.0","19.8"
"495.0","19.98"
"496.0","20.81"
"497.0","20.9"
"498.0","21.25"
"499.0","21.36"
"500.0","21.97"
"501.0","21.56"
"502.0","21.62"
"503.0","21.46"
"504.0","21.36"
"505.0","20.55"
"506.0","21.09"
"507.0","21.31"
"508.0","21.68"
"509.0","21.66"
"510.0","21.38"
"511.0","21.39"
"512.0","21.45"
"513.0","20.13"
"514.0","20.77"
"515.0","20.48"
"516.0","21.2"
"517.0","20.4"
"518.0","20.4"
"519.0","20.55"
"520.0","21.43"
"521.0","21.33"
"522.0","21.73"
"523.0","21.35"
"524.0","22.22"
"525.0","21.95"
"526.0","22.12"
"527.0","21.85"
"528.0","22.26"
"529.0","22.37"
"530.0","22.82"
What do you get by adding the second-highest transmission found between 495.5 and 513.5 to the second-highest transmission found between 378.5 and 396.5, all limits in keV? 45.6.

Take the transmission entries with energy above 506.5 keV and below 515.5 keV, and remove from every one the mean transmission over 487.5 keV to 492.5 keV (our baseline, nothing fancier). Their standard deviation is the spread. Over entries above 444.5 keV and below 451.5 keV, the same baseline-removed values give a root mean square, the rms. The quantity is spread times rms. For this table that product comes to 0.1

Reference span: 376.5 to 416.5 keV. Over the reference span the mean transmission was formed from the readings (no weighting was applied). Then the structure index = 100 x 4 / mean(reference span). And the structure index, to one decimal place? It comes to 17.6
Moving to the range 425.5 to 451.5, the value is 19.9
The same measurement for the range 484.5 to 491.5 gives 20.2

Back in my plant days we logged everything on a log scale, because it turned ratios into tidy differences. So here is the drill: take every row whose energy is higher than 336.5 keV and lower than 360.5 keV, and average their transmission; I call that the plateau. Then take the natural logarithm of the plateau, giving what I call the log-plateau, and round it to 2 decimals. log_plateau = 3.30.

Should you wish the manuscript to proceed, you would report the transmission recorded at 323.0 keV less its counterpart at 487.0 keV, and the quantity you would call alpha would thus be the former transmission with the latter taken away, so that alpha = 6.9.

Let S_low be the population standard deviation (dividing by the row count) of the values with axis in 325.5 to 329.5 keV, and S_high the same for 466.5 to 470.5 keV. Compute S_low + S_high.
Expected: 0.5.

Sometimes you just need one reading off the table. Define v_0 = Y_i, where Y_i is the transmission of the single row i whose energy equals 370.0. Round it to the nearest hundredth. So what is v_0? 25.61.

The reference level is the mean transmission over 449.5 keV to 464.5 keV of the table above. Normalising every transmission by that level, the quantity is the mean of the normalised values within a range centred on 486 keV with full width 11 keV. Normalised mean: 1.09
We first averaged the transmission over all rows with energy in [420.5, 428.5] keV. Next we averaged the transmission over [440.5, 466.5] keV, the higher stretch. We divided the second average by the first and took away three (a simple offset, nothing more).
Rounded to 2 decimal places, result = -2.16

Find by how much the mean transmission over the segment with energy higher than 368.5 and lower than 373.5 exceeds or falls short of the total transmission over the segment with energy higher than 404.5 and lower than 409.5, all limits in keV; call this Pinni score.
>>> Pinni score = -90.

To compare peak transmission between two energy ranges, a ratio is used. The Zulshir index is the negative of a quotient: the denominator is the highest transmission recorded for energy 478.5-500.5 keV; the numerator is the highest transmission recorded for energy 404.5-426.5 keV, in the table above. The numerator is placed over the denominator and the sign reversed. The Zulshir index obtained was -1.14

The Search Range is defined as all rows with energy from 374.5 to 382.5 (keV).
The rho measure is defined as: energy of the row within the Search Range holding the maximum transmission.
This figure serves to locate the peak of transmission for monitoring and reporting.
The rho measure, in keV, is 380.0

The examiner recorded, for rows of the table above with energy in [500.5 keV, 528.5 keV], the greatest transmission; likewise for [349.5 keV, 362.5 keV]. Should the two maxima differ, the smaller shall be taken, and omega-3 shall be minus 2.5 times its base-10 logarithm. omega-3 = -3.37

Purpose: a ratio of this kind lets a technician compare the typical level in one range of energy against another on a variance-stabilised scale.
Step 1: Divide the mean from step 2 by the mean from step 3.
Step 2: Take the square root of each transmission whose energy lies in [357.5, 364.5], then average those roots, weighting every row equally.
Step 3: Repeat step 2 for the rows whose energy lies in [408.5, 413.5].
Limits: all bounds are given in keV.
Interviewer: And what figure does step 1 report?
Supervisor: 1.09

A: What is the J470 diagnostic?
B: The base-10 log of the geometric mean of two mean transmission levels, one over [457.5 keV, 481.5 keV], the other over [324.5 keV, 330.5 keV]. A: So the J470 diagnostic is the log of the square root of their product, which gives 1.35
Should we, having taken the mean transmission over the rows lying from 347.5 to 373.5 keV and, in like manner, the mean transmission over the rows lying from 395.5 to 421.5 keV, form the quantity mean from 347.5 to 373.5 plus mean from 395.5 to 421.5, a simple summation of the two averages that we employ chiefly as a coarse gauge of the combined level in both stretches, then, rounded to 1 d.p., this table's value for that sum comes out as 50.1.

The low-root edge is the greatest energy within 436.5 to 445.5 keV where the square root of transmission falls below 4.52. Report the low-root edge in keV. 445.0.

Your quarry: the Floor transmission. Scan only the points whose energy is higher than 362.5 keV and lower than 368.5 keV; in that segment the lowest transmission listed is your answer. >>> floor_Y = 26.59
